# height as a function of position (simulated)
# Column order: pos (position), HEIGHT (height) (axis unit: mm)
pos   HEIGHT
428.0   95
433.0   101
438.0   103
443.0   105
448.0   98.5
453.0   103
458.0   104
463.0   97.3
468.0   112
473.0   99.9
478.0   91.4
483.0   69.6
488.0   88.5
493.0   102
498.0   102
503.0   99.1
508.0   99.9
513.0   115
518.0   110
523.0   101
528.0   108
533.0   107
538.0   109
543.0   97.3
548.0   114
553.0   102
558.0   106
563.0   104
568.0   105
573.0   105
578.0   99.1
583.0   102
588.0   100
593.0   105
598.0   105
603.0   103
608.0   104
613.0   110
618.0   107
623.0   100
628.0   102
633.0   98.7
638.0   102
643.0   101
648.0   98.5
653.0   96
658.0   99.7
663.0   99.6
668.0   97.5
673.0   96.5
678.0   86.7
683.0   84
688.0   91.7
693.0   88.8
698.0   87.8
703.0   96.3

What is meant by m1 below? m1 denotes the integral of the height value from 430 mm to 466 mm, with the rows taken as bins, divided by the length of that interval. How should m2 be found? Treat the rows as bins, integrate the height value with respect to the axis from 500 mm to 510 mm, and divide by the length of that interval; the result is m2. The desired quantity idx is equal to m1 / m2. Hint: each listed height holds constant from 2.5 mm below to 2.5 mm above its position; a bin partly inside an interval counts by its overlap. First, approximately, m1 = 102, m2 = 100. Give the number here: 1.02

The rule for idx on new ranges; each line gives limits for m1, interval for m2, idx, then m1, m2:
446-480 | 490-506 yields 1.00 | 101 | 101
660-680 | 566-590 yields 0.93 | 95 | 102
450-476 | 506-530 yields 0.96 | 103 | 107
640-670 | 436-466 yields 0.97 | 99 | 102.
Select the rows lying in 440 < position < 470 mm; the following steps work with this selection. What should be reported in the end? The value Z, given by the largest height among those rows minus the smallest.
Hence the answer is 14.7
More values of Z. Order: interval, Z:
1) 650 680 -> 13.0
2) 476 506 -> 32.4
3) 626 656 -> 6.0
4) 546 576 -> 12.0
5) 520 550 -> 16.7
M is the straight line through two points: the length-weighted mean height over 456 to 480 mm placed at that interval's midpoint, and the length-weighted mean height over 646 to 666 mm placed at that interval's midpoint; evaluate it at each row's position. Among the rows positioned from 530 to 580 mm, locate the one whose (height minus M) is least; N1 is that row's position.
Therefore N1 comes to 543.0 mm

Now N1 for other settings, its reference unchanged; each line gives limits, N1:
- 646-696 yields 683.0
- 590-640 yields 633.0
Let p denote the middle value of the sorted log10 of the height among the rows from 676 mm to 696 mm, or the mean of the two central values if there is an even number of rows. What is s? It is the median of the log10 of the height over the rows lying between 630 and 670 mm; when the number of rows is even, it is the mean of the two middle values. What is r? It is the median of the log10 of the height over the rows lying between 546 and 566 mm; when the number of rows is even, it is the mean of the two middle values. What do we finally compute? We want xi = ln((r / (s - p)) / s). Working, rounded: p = 1.94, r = 2.02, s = 2.00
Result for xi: 2.9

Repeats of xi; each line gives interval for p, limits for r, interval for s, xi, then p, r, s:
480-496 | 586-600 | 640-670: 3.0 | 1.95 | 2.02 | 2.00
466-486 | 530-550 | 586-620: 3.2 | 1.98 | 2.03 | 2.02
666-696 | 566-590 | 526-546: 2.6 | 1.96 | 2.01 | 2.03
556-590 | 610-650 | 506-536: 4.2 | 2.02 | 2.01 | 2.03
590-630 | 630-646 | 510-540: 4.1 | 2.02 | 2.00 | 2.04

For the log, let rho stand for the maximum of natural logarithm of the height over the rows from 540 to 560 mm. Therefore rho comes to 4.74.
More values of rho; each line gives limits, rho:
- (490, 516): 4.74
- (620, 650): 4.62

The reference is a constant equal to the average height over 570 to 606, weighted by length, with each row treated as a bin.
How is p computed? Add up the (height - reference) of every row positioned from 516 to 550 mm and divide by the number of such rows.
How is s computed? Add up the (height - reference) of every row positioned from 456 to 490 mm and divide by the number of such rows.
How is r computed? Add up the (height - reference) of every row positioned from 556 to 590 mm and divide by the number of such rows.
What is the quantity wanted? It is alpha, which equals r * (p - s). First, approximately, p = 4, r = 0.2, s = -8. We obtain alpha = 3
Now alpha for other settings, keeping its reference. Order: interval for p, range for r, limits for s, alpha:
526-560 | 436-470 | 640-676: 4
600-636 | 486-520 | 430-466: -1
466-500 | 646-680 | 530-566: 68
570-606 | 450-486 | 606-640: 4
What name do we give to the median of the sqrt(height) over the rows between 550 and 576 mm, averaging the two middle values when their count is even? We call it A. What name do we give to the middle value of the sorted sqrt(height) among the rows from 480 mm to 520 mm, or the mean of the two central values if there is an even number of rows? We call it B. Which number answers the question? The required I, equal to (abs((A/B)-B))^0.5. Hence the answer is 3.00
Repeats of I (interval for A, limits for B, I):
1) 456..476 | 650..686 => 2.97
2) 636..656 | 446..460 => 3.03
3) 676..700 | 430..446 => 3.04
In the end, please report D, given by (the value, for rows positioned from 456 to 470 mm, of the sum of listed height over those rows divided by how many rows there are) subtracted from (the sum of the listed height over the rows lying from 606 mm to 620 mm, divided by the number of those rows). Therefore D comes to 3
